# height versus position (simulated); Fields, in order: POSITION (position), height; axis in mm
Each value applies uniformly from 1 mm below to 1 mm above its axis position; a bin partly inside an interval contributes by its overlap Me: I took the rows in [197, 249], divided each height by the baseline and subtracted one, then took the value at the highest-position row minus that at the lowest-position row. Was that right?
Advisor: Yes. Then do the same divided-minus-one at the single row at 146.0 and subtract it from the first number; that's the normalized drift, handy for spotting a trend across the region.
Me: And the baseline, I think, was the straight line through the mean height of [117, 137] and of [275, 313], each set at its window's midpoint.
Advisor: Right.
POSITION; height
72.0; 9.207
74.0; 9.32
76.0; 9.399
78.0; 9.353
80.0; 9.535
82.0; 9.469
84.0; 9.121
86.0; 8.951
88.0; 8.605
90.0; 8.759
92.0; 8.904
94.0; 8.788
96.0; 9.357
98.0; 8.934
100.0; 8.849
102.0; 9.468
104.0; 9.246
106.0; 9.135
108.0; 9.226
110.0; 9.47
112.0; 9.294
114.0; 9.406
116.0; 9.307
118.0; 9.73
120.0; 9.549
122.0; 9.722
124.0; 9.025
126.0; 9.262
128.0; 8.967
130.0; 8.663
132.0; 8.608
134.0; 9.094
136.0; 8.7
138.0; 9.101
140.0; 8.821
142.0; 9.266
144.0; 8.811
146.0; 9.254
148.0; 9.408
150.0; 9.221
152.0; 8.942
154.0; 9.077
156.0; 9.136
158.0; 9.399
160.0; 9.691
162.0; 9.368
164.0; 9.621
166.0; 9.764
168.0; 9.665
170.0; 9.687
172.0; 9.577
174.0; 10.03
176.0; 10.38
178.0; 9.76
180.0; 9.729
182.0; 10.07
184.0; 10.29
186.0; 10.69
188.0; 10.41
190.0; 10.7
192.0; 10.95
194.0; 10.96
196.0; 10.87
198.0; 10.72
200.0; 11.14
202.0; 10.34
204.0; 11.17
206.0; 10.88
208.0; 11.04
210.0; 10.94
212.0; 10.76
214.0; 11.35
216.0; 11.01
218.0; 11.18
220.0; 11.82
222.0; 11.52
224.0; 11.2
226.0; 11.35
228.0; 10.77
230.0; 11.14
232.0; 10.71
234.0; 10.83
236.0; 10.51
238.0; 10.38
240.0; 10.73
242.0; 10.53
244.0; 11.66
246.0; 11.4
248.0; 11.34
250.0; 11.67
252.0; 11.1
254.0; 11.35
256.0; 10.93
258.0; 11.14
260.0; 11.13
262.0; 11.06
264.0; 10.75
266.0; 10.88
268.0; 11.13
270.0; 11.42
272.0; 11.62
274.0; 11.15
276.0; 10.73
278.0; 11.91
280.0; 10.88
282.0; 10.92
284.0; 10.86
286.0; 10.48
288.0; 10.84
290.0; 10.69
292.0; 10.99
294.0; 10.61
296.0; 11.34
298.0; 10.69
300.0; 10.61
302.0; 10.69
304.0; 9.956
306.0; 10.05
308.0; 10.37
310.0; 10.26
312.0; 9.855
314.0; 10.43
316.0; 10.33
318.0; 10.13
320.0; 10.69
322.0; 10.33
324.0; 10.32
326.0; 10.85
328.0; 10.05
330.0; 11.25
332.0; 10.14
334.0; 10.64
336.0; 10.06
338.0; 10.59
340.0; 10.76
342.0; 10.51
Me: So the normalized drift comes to 0.017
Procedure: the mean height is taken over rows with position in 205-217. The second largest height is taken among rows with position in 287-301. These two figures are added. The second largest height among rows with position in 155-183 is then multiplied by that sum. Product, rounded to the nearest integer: 221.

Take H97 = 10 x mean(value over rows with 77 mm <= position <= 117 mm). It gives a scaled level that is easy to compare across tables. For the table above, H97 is 92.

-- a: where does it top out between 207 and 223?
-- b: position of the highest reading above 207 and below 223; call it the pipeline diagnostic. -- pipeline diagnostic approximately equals 220.0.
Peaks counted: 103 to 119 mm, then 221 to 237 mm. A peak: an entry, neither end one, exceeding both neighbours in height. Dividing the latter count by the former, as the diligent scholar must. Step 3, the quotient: 1.5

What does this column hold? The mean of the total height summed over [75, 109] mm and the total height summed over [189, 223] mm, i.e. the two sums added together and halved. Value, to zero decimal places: 171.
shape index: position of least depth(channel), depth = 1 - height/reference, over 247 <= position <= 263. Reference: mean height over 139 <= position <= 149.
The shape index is 250.0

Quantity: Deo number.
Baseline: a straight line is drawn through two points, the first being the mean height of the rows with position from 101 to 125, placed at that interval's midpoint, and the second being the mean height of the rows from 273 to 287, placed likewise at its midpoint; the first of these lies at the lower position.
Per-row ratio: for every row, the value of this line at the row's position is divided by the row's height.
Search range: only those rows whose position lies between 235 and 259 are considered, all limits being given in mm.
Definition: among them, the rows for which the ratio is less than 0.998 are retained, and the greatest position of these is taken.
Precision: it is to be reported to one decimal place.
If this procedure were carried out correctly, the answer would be 258.0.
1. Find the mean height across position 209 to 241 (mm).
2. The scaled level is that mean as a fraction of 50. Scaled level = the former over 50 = 0.220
